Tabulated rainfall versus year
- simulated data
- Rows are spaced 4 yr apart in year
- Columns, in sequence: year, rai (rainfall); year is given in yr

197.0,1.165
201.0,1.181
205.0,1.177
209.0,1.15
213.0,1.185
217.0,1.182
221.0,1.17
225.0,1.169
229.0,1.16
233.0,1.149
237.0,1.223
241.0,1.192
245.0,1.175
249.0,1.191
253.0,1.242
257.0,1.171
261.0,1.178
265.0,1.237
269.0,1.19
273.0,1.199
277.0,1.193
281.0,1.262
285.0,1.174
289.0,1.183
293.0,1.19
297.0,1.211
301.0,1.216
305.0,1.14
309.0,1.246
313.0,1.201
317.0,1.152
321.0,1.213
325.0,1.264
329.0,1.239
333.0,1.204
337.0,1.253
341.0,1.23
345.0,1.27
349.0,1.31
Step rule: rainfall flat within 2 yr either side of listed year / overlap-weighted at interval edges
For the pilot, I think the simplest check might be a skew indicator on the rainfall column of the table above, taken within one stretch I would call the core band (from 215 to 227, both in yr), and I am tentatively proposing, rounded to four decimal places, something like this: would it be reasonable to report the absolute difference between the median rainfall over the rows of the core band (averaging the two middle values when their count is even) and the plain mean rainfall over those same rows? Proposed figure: 0.0037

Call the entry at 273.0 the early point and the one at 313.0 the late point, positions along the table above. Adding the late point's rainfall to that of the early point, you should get 2.40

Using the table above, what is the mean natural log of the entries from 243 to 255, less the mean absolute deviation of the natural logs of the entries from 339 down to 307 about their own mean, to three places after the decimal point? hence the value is 0.160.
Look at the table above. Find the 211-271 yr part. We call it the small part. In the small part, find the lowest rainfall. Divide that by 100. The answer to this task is 0.0115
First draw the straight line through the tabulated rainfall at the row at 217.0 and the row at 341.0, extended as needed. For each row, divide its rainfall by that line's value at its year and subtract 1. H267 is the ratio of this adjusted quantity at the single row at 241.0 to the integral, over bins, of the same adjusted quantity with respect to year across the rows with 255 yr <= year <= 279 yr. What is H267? -0.004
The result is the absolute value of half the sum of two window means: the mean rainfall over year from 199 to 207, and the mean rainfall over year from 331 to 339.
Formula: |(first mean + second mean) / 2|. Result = 1.20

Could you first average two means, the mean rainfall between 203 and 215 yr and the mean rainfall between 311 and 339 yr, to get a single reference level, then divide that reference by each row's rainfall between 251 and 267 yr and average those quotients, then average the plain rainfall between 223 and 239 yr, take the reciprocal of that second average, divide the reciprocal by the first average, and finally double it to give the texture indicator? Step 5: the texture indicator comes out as 1.72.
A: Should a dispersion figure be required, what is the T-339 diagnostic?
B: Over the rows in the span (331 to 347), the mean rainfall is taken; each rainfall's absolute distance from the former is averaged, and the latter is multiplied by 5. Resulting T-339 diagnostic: 0.111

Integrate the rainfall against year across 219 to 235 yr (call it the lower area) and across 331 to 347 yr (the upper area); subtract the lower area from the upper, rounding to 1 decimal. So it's 1.2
